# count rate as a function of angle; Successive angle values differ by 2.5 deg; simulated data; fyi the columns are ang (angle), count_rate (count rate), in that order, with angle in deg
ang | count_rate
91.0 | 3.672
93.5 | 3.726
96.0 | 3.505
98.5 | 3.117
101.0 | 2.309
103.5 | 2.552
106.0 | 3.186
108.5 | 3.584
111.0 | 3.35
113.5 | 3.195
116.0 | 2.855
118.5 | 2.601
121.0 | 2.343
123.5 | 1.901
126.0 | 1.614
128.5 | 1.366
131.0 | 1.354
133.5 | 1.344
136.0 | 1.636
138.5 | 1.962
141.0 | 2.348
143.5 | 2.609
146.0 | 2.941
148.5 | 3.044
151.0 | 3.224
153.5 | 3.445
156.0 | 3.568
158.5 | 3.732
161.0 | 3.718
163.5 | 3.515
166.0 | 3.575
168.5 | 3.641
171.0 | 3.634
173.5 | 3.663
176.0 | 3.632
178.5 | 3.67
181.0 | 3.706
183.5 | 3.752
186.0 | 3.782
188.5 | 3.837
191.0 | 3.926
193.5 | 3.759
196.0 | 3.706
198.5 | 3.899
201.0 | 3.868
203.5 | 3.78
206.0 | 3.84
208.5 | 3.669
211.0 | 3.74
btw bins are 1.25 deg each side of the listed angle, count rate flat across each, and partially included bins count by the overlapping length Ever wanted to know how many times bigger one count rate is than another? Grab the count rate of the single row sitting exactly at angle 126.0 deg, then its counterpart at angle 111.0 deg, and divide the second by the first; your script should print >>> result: 2.08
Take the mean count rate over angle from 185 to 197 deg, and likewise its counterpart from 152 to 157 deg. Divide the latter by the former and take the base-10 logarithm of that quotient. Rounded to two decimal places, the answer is -0.04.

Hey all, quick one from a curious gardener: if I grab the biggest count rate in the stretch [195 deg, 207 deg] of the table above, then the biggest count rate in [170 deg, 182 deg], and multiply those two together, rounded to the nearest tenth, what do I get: 14.4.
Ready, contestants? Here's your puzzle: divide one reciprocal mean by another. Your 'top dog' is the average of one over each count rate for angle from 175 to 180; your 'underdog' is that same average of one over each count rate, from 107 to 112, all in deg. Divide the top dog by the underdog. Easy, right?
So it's 0.95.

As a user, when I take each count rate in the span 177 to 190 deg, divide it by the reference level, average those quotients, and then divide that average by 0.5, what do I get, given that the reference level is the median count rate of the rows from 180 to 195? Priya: 2.0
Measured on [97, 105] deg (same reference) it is 1.4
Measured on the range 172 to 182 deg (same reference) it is 1.9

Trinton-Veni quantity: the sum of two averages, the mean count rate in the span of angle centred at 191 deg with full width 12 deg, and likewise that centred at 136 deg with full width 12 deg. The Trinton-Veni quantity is 5.5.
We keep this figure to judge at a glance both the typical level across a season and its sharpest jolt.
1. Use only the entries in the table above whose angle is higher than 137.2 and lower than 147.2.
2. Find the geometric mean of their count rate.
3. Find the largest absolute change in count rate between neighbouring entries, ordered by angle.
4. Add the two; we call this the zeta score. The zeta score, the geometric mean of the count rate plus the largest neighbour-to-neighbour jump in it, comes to 2.82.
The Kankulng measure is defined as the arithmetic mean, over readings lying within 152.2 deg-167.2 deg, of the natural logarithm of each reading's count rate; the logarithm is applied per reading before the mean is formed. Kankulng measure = 1.3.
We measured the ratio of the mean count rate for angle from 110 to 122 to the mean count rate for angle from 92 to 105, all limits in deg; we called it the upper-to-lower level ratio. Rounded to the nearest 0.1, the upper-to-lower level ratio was 0.9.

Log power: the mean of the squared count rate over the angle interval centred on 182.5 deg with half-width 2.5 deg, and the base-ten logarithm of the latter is 1.14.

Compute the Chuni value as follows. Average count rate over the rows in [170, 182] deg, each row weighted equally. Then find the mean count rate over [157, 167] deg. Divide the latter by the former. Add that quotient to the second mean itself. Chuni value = 4.63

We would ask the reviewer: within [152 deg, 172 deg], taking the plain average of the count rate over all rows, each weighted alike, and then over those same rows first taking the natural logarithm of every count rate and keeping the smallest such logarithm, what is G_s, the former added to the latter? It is 4.8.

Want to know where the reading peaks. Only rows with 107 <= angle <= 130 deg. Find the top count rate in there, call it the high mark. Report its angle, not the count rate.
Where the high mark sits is 108.5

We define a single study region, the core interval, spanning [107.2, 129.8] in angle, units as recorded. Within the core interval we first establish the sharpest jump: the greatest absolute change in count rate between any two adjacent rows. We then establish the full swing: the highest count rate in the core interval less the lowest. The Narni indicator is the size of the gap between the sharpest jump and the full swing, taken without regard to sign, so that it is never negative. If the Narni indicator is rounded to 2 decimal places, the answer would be 1.78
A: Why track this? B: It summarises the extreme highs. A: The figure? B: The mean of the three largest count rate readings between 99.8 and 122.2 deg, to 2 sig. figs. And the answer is 3.4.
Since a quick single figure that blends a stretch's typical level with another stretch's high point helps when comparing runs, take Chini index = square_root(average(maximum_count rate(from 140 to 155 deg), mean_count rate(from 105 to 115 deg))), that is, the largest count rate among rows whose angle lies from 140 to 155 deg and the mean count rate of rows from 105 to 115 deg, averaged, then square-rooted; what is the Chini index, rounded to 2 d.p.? 1.84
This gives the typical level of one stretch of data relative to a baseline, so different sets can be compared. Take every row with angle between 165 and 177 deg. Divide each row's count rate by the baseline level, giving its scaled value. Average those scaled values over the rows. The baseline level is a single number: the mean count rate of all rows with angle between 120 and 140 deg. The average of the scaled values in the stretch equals 2.15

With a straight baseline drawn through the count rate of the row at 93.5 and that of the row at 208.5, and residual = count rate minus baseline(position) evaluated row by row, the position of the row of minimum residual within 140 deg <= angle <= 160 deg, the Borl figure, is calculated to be 141.0 deg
